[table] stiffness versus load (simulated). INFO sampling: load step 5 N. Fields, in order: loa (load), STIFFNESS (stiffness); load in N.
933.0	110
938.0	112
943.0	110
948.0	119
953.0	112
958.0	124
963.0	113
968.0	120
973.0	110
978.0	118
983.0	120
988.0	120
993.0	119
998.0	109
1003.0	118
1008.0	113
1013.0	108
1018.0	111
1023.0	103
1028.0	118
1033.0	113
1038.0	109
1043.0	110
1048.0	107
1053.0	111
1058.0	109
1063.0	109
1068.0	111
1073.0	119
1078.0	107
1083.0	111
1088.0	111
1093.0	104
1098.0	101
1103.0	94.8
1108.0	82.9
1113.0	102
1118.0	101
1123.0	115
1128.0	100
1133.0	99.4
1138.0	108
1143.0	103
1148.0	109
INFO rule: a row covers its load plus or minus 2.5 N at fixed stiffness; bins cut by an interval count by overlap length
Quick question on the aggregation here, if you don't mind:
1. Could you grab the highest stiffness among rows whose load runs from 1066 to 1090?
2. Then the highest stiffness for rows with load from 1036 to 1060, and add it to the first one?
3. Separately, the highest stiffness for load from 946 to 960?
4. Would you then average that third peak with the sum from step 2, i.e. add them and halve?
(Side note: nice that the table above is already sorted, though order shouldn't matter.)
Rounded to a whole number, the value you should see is 177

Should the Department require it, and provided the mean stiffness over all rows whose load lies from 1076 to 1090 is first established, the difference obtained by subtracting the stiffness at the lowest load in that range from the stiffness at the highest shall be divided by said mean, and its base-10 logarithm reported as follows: -1.44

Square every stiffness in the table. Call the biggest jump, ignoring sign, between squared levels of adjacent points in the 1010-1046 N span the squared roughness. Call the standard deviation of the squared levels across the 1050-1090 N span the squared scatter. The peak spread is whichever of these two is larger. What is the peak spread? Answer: 3315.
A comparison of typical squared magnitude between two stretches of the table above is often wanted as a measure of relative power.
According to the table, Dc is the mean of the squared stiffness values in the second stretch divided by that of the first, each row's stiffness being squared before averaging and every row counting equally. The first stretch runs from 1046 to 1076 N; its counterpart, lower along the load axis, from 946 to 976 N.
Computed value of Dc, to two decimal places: 1.10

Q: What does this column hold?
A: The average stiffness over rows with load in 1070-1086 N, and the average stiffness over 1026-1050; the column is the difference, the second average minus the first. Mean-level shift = -0.9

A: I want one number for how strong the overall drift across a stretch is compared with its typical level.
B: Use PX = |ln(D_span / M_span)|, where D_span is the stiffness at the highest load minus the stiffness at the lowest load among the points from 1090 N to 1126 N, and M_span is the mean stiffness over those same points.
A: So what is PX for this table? 2.21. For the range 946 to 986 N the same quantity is 4.76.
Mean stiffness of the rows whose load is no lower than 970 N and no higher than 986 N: 116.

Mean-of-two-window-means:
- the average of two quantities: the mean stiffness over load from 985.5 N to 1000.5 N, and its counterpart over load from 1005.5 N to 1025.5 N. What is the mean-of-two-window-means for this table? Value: 112.4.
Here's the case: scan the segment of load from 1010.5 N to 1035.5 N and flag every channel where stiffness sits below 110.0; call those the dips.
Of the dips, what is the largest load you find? 1023.0 N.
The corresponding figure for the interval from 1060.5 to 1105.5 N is 1103.0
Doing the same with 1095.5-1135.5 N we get 1133.0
